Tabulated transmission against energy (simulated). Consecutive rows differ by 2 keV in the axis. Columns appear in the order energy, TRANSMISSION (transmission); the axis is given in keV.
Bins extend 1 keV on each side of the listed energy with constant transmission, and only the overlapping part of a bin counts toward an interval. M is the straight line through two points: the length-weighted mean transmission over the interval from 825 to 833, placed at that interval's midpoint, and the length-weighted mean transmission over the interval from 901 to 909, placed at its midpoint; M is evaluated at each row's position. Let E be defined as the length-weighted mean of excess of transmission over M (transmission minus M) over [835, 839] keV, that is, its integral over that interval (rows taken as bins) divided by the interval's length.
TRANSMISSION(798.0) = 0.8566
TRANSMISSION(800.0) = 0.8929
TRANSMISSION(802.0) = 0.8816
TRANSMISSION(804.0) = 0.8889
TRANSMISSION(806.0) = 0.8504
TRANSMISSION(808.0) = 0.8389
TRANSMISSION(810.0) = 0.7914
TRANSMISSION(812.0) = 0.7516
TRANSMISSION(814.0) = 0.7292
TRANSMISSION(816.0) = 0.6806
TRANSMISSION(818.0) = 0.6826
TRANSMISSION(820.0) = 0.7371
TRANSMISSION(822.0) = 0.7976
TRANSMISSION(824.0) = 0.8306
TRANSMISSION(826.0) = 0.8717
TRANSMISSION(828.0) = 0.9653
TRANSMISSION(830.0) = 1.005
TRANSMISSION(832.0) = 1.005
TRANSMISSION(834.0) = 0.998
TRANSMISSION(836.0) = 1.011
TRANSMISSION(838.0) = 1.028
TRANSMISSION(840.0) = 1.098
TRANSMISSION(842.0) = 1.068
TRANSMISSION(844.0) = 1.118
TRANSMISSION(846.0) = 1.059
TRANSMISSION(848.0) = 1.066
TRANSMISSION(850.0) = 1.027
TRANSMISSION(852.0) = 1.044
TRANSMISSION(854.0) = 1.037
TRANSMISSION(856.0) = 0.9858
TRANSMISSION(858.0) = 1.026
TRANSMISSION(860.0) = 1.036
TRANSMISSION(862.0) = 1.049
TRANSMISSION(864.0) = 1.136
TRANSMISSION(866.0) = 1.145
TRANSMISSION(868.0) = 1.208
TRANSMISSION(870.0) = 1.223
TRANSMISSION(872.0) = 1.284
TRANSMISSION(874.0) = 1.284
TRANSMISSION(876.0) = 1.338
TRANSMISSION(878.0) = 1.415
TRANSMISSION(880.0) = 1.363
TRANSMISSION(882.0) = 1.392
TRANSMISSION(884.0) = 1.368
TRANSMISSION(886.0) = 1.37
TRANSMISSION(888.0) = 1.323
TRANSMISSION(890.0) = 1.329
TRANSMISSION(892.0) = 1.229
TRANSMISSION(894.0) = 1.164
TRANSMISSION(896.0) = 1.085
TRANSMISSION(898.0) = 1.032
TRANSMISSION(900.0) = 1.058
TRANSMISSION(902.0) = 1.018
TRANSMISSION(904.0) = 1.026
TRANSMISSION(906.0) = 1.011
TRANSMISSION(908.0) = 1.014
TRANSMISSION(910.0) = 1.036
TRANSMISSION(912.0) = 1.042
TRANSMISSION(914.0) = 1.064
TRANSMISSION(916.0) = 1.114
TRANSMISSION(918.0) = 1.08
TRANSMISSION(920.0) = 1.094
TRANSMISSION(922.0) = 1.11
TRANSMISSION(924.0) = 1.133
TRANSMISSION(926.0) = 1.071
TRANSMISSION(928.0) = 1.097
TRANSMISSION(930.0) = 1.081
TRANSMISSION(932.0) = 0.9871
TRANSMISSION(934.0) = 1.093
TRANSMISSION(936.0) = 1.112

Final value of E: 0.052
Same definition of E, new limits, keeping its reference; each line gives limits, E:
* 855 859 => 0.024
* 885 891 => 0.336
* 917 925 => 0.075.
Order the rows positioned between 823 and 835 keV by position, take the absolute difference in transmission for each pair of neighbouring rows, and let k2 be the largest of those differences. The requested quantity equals 0.094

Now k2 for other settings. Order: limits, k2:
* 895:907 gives 0.053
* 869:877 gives 0.061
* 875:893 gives 0.100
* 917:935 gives 0.106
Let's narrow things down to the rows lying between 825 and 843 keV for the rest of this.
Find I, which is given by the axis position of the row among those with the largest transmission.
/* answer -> 840.0 keV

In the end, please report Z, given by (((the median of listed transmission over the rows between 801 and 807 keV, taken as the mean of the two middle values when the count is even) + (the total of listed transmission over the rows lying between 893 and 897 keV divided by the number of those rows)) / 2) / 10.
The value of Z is 0.100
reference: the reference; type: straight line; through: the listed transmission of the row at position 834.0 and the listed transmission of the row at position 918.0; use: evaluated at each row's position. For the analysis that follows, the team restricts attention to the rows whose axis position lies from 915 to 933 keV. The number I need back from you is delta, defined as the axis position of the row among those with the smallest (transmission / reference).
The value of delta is 932.0 keV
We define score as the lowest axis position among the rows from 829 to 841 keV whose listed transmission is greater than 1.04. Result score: 840.0 keV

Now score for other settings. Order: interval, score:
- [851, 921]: 852.0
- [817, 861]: 840.0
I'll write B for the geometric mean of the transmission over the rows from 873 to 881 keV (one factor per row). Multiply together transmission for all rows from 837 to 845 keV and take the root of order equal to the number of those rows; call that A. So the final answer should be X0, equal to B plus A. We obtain 2.43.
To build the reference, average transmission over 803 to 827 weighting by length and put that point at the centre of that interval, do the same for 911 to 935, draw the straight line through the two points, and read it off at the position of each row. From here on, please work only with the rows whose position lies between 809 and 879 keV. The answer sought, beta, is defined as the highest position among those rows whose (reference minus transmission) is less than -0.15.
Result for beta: 878.0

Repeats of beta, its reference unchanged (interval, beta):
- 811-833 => 832.0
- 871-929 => 894.0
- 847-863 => 852.0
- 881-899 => 894.0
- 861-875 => 874.0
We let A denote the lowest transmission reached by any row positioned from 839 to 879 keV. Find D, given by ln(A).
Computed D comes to -0.01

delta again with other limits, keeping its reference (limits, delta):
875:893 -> 892.0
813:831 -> 816.0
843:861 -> 856.0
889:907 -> 906.0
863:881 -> 864.0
